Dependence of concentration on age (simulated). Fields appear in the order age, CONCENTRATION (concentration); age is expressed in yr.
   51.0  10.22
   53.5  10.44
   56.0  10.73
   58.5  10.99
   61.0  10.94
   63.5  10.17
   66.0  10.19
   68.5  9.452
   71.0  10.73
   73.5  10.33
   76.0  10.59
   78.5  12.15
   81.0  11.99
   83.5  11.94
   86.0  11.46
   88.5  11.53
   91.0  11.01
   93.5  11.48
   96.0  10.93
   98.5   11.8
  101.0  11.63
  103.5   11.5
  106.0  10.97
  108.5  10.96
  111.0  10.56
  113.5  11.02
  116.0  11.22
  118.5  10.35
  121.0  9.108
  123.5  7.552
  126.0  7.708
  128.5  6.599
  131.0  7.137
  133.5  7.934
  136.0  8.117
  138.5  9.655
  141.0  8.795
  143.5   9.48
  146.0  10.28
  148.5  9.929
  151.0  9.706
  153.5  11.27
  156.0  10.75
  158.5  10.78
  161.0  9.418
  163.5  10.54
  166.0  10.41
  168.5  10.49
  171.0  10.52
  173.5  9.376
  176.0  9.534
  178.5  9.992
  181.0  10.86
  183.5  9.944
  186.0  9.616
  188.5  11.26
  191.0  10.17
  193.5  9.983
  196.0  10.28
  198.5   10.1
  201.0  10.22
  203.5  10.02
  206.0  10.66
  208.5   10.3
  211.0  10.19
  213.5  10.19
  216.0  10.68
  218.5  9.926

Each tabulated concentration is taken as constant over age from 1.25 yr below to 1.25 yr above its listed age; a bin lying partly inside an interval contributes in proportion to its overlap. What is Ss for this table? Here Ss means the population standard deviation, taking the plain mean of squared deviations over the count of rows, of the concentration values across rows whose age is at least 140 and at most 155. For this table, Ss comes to 0.8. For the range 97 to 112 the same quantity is 0.4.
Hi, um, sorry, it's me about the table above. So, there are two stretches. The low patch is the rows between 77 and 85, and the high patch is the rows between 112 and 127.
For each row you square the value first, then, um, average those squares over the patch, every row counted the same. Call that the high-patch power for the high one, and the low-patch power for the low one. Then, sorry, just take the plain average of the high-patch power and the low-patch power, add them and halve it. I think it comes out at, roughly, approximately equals 118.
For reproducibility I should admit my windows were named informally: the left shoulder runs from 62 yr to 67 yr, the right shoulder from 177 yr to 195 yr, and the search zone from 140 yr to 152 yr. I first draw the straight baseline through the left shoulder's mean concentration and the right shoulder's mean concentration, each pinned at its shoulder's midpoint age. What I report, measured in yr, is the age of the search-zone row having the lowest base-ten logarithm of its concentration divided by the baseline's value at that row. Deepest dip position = 141.0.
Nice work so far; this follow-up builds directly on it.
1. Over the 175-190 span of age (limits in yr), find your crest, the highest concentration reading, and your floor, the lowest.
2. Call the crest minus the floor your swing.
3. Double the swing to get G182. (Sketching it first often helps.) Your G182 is 3.5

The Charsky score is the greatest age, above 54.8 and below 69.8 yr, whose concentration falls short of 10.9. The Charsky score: 68.5 yr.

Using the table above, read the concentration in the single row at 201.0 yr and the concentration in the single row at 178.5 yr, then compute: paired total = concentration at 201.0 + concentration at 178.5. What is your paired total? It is 20.21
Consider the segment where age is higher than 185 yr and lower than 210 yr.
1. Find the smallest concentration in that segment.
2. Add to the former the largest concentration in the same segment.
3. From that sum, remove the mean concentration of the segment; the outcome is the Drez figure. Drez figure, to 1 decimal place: 10.6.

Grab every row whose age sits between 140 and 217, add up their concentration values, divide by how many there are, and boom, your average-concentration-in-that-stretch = 10.2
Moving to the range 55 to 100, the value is 11.0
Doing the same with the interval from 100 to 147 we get 9.5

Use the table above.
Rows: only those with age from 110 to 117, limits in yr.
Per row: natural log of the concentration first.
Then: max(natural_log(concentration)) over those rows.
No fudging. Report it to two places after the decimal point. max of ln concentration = 2.42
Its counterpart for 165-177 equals 2.35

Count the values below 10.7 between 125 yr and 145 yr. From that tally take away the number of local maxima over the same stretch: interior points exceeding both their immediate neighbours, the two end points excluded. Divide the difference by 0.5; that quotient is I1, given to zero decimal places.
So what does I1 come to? 14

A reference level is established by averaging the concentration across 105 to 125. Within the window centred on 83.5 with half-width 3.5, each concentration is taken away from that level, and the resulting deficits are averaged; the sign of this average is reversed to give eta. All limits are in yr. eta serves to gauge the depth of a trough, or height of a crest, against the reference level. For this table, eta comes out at 1.6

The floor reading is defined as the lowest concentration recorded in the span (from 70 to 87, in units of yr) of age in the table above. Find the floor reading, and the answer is 10.33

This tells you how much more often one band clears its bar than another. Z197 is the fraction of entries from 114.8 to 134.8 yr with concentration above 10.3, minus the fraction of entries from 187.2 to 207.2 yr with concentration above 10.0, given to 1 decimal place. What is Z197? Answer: -0.6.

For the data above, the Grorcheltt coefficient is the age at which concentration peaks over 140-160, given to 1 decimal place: 153.5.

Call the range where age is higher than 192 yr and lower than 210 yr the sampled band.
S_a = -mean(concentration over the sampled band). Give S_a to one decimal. -10.2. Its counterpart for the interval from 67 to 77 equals -10.3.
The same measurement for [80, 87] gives -11.8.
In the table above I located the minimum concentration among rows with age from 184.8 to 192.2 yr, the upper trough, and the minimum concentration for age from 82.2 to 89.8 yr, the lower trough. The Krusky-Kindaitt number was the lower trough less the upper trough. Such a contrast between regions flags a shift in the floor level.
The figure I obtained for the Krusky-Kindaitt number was 1.8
